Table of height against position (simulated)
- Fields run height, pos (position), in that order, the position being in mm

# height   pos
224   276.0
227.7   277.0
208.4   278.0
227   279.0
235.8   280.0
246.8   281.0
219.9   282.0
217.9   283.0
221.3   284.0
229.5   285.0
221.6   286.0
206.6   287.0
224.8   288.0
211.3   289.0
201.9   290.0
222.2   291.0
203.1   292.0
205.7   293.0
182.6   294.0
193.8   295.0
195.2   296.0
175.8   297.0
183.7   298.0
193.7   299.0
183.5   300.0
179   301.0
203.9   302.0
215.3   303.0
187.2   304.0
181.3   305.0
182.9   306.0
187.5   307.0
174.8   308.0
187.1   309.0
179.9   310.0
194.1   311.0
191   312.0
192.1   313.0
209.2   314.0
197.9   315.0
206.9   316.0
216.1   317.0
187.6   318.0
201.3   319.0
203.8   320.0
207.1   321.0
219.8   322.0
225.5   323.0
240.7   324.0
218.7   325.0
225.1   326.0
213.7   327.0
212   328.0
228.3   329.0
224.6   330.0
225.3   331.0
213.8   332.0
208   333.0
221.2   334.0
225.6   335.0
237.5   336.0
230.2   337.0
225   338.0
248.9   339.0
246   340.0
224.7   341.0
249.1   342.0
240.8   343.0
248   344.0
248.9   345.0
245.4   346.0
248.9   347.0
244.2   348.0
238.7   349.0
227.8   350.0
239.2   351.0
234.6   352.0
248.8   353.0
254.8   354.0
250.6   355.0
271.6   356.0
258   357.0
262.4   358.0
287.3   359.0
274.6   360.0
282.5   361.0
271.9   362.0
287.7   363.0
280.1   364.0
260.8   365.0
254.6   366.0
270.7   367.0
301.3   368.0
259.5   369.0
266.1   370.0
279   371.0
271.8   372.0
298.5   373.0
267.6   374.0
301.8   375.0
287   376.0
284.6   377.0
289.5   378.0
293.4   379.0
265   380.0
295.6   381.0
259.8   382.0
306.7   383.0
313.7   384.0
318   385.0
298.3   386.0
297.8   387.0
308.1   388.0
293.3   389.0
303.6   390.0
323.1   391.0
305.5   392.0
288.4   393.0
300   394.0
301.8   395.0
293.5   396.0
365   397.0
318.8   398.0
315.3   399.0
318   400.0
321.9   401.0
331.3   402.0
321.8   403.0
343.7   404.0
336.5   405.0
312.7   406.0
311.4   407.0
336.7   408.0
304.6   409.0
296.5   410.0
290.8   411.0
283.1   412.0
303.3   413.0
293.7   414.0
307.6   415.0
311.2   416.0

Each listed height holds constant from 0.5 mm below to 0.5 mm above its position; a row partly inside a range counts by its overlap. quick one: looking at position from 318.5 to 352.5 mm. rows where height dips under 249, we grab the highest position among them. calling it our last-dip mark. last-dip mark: 352.0 mm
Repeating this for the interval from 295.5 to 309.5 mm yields 309.0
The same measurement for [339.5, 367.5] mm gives 353.0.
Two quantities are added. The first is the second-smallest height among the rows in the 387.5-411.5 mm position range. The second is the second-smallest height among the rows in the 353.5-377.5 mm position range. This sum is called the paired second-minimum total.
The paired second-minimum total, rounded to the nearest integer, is 545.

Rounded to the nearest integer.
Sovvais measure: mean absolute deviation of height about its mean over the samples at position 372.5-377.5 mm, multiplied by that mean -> 2821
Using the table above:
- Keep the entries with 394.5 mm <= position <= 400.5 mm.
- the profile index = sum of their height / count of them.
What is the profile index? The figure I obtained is 319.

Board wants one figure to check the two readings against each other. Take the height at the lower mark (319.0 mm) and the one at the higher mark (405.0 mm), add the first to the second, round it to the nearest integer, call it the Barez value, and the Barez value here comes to 538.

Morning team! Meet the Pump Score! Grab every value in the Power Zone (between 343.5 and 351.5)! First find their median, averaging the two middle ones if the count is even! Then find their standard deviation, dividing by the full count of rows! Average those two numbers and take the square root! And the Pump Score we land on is 11.2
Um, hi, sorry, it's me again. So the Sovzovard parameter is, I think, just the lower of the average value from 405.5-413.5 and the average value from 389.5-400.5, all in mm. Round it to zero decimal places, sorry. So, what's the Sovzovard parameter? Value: 305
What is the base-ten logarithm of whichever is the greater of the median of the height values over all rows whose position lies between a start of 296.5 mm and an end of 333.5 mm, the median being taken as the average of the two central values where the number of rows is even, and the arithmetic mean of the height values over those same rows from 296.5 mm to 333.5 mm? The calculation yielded 2.31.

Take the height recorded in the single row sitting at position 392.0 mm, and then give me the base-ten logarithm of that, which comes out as 2.49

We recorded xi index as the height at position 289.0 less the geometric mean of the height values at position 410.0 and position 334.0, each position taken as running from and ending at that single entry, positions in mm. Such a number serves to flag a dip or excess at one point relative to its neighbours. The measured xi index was -45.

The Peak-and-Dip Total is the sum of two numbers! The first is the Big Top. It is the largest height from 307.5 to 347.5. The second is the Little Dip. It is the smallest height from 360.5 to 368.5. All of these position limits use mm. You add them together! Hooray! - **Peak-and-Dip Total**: 504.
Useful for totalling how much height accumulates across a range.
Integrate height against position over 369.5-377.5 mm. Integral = 2256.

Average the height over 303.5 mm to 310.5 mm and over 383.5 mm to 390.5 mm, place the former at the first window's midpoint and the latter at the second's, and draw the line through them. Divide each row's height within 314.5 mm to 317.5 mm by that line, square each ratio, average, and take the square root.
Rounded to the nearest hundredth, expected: 1.05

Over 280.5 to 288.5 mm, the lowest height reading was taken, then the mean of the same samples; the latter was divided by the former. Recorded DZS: 1.08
